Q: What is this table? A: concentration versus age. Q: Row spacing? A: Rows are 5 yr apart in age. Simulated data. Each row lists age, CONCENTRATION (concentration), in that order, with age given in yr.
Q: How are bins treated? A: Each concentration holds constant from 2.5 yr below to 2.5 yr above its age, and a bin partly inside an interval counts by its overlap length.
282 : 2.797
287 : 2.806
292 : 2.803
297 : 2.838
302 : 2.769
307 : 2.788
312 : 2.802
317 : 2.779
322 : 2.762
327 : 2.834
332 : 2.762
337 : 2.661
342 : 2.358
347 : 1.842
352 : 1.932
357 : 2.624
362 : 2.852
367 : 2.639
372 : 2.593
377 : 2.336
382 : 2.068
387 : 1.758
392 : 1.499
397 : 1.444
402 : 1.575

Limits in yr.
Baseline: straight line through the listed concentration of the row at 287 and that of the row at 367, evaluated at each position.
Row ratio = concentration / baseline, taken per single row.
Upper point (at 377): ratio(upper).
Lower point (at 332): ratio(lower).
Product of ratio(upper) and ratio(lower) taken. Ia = 0.91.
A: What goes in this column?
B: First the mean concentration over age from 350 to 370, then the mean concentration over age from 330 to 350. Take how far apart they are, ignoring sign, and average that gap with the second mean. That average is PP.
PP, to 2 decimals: 1.26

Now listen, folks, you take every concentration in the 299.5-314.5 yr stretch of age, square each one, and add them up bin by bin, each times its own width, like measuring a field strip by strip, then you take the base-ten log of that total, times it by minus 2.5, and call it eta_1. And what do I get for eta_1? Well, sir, -5.2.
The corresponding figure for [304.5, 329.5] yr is -5.7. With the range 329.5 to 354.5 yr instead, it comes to -5.3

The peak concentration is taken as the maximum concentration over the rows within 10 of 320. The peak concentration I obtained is 2.834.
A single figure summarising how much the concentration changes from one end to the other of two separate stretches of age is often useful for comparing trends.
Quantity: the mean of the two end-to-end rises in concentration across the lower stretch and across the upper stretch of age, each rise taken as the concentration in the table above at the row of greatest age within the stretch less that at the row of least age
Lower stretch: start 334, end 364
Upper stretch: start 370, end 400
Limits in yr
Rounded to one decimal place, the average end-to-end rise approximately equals -0.5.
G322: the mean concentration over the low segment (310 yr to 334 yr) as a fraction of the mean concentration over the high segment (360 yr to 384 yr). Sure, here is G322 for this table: 1.12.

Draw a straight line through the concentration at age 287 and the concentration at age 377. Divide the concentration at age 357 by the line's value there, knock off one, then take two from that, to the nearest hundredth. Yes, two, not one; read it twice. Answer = -1.92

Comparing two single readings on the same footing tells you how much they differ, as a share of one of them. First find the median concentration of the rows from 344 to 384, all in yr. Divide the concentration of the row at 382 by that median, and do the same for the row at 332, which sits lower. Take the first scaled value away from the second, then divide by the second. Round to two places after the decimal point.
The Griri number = 0.25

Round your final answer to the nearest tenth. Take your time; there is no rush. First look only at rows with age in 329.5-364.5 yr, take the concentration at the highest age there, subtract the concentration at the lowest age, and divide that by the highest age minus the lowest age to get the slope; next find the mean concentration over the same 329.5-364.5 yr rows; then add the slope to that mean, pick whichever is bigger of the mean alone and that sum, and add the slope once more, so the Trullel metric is 2.4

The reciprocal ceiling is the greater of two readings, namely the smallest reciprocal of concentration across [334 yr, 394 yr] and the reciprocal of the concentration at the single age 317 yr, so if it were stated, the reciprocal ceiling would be 0.360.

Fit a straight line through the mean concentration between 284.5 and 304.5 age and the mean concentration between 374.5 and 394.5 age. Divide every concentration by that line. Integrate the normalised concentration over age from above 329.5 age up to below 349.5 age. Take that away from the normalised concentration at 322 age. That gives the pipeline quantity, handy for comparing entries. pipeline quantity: -19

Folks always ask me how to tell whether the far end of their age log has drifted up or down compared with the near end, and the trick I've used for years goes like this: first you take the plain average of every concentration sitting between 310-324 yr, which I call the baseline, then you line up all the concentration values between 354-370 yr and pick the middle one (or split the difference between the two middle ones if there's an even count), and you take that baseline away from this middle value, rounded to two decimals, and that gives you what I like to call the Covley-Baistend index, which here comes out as -0.14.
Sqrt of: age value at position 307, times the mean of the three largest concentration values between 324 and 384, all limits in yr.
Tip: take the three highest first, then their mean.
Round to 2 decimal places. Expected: 2.80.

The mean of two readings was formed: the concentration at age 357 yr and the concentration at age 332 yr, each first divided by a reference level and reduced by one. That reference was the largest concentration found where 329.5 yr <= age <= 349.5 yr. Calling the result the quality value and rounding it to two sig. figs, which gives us -0.025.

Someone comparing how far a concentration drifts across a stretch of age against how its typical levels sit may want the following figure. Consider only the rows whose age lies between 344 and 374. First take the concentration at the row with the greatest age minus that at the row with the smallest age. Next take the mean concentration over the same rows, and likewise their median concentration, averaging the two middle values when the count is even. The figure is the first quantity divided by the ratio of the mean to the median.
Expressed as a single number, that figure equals 0.81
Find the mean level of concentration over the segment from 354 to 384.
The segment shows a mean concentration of 2.5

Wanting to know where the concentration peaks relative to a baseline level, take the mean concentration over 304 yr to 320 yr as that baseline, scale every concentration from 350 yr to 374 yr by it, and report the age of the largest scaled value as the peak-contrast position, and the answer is 362 yr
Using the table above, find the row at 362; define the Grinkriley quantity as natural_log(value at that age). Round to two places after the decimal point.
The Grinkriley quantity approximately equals 1.05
